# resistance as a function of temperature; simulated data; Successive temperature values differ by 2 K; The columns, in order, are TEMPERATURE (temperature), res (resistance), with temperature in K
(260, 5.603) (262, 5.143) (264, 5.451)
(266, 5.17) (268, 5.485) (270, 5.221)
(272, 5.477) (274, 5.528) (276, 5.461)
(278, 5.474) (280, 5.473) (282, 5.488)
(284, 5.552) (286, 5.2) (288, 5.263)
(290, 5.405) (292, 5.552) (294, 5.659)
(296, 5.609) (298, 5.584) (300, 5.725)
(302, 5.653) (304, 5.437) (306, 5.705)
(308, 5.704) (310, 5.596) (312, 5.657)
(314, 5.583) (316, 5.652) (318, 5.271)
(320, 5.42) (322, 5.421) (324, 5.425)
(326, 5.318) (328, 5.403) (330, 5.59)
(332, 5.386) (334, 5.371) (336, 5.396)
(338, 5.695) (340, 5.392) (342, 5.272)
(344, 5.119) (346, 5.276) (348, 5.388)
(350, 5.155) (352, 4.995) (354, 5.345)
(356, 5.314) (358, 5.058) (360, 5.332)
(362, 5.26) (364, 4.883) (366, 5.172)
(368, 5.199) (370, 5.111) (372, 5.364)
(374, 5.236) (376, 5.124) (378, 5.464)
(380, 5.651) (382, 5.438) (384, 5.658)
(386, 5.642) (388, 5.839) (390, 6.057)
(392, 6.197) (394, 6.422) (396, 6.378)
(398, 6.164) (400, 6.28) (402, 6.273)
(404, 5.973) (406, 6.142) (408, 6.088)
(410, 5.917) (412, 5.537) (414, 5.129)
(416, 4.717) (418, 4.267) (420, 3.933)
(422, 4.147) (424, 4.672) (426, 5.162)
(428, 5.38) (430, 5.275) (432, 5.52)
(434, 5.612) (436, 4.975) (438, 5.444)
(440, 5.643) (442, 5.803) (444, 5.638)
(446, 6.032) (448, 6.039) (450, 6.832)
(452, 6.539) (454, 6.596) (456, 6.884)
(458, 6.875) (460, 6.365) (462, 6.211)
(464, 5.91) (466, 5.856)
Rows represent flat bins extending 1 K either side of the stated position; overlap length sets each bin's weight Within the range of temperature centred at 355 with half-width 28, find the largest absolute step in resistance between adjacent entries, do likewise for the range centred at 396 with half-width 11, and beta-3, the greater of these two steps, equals 0.38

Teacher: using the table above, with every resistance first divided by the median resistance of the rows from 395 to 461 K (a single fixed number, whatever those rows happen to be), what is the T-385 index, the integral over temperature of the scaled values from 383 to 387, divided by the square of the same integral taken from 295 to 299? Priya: 0.262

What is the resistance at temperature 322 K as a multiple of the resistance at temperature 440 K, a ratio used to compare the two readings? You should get 0.96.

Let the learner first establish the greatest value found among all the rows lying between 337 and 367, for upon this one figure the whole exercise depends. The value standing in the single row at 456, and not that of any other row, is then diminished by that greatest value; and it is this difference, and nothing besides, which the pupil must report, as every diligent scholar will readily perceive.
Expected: 1.2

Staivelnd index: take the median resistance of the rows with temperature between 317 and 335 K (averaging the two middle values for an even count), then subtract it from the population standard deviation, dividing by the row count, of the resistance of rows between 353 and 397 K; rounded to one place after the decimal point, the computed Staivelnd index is -5.0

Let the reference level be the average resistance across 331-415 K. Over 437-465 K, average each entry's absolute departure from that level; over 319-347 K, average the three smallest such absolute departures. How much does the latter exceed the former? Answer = -0.57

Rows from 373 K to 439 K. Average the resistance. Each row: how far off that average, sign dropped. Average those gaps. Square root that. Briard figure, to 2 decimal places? 0.71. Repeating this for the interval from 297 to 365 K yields 0.40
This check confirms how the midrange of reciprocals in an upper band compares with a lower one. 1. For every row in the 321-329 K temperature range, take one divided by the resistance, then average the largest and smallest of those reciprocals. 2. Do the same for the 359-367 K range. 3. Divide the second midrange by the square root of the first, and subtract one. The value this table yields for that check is -0.55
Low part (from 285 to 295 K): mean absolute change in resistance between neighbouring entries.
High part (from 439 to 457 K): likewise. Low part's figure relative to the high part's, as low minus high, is -0.15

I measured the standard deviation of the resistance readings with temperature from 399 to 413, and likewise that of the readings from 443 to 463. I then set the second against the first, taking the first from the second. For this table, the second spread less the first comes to 0.16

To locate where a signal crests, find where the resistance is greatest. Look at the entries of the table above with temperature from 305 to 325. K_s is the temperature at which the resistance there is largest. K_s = 306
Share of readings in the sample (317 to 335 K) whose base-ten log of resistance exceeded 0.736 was 0.11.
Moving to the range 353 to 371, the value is 0.00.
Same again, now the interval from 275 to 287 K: 0.83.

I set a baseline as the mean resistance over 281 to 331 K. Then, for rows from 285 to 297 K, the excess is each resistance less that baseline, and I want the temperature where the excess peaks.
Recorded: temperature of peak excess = 294 K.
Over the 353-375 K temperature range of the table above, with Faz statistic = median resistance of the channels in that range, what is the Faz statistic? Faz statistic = 5.24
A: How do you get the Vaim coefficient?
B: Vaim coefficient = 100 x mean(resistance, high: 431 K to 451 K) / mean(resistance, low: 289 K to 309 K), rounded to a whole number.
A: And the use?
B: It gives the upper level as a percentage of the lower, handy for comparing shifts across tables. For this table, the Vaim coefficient 103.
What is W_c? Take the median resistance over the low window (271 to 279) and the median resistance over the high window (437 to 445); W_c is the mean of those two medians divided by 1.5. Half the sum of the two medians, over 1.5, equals 3.71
